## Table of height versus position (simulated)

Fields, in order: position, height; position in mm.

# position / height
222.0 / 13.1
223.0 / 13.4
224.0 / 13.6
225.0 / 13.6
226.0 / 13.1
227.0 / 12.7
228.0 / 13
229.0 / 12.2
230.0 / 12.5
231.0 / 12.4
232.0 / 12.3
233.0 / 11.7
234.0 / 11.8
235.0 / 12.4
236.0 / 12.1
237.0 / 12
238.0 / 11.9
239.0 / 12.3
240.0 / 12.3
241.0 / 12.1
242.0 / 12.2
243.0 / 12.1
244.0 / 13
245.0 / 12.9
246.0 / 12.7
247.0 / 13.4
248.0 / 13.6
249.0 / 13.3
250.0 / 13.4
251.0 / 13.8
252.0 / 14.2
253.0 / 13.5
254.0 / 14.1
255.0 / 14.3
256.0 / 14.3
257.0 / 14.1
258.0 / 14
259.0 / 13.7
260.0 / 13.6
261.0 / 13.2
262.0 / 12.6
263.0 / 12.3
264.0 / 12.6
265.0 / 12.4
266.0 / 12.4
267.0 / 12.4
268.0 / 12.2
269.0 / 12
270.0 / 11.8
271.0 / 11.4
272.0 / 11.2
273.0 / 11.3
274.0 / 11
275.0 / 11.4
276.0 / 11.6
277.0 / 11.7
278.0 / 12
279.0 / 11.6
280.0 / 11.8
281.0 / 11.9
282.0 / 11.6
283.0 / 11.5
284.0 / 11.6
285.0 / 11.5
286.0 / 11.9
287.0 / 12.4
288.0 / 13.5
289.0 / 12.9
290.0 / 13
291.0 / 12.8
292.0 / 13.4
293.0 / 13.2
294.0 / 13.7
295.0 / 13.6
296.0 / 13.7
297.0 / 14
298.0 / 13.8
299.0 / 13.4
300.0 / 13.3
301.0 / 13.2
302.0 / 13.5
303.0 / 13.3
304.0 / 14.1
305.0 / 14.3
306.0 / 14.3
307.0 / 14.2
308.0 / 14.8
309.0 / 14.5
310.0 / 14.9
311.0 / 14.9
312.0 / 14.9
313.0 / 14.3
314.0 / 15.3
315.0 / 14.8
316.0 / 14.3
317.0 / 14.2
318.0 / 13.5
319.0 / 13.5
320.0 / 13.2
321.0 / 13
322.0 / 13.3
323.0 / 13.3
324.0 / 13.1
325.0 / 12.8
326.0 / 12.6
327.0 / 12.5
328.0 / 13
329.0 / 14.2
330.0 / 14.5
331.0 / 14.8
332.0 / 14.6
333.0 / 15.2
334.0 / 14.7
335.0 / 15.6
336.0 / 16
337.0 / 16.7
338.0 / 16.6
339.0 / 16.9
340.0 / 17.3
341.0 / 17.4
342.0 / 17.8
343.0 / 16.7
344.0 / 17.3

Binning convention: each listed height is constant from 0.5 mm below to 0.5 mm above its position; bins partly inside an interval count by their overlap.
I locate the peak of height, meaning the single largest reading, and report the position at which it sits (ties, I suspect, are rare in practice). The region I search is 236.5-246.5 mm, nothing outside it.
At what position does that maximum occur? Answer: 244.0 mm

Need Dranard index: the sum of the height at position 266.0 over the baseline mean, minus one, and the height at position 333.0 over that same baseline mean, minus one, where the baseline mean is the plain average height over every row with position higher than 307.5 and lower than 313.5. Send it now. -0.12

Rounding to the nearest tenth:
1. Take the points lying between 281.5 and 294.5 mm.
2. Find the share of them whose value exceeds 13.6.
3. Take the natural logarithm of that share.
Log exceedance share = -2.6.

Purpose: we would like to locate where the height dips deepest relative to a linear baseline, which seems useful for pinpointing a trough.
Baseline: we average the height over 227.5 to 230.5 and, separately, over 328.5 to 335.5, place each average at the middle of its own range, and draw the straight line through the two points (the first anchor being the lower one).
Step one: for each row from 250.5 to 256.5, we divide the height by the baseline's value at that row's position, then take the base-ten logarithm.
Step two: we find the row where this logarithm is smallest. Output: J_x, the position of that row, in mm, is 253.0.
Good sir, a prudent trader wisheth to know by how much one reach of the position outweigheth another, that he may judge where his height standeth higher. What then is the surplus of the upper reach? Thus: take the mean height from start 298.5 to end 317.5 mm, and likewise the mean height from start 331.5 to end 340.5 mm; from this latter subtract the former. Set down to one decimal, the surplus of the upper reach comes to 1.7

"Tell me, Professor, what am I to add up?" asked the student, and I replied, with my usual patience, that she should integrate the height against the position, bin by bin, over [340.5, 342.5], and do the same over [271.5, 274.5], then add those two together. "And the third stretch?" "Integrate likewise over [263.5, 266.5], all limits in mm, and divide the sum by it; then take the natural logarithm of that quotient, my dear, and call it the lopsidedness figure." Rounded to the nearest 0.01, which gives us 0.61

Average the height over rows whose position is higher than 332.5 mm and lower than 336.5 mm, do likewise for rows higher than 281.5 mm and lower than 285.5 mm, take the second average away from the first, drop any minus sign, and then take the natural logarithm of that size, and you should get 1.34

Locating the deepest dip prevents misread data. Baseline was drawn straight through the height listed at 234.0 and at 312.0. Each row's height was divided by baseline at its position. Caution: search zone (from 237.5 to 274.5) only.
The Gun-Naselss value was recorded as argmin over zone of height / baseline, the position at 274.0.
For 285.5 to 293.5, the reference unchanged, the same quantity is 286.0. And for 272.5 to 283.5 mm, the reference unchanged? 274.0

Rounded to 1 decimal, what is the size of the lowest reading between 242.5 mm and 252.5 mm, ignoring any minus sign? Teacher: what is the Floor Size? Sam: 12.1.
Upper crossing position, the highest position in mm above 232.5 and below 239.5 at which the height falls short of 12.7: 239.0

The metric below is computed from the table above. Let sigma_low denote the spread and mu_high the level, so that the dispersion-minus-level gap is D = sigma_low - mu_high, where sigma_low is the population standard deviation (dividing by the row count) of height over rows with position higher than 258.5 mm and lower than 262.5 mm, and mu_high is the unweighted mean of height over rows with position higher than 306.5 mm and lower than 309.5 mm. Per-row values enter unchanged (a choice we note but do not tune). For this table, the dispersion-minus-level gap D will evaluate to -14.1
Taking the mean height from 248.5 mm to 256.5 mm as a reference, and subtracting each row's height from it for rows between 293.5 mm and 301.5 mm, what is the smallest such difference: -0.1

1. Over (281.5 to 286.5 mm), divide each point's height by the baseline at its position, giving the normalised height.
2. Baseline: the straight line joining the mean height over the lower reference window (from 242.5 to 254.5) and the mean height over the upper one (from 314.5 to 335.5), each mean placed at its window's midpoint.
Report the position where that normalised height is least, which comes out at 285.0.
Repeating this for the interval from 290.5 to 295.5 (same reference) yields 291.0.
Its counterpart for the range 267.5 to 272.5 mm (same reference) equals 272.0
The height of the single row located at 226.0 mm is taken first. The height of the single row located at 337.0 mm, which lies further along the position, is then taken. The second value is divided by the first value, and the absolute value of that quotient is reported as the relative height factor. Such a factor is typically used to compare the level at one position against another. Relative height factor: 1.27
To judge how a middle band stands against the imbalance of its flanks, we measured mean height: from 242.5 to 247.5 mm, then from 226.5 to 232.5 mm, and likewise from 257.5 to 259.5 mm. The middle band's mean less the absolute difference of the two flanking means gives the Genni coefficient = 11.5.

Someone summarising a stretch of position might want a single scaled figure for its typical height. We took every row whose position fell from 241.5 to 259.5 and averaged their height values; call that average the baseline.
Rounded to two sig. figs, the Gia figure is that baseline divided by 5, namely 2.7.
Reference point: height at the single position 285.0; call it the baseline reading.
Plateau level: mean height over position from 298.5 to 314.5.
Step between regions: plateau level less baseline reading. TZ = 2.7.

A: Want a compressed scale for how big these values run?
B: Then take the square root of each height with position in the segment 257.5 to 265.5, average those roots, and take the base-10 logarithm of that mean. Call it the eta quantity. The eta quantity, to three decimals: 0.558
